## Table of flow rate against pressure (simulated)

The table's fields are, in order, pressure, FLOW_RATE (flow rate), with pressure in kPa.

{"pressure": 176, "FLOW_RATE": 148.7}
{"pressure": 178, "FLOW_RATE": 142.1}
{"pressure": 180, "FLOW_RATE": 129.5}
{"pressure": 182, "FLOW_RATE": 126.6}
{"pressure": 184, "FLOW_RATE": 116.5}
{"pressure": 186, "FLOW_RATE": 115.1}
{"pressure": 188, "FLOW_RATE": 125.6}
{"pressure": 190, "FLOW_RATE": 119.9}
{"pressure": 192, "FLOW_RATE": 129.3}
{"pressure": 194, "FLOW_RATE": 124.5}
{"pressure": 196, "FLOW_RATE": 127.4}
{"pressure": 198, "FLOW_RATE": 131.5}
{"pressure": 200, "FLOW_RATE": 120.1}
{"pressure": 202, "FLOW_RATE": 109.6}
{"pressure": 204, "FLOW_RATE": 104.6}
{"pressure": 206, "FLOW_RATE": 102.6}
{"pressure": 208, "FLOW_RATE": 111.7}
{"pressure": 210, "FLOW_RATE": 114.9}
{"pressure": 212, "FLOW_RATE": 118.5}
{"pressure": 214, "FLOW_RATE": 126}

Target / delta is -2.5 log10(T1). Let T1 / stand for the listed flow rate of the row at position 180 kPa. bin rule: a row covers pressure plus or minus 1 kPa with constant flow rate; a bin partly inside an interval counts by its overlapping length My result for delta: -5.28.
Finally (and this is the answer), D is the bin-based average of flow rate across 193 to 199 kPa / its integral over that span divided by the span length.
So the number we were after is 128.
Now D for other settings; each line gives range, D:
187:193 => 125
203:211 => 108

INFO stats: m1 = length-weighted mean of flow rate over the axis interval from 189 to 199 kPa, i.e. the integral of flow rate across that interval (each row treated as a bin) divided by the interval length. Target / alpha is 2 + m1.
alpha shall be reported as 129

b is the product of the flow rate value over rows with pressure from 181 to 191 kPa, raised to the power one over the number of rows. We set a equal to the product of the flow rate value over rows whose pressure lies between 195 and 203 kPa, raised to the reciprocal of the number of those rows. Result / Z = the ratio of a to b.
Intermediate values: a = 122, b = 121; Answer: 1.01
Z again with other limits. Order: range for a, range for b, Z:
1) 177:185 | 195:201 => 1.02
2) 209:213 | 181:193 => 0.96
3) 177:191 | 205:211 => 1.14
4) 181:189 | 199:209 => 1.10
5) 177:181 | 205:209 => 1.27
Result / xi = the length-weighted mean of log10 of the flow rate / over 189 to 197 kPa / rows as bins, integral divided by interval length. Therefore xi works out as 2.10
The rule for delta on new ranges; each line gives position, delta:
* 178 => -5.38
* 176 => -5.43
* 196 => -5.26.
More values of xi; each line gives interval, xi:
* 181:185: 2.08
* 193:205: 2.08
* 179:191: 2.09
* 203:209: 2.03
